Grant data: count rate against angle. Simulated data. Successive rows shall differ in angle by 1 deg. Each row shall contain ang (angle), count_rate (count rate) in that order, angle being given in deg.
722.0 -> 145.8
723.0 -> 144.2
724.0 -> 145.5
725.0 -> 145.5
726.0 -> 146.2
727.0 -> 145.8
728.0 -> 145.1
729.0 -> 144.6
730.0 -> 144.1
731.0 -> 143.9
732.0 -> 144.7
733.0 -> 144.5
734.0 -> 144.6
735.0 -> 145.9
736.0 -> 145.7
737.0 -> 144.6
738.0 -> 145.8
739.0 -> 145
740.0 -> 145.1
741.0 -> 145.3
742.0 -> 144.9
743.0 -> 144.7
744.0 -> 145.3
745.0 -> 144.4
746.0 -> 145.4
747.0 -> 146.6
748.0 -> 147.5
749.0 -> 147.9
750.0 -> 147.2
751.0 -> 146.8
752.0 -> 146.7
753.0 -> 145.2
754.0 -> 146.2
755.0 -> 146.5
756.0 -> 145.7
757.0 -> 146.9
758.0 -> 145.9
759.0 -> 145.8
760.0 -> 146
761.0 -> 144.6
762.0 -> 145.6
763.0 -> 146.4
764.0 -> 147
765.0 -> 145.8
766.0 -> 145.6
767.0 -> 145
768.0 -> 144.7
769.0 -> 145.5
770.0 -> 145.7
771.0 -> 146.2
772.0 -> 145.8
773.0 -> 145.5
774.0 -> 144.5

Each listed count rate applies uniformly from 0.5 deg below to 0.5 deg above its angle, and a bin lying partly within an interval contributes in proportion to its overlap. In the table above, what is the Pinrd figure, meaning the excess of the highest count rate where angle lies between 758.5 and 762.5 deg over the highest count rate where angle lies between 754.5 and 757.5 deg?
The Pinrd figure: -0.9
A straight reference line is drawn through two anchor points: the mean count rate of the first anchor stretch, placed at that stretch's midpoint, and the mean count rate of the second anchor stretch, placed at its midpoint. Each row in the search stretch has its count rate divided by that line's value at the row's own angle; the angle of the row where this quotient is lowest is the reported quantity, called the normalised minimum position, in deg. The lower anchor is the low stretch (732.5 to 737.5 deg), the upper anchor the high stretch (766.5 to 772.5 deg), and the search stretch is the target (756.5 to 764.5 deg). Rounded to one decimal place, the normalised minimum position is 761.0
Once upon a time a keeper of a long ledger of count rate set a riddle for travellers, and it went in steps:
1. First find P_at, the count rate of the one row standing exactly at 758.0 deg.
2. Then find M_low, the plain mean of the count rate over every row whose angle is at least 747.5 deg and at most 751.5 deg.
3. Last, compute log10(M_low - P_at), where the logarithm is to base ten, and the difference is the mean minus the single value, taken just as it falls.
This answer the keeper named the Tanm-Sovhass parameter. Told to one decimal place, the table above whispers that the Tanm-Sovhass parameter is 0.2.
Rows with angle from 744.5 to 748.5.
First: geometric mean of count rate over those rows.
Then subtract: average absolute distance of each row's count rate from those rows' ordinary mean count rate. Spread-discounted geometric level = 145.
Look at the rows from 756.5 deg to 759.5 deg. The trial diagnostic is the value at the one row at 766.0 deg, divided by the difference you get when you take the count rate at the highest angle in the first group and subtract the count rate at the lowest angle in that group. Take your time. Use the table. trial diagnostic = -132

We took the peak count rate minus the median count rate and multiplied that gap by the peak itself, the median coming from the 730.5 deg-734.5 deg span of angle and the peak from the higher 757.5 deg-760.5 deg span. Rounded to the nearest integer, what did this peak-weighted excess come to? 212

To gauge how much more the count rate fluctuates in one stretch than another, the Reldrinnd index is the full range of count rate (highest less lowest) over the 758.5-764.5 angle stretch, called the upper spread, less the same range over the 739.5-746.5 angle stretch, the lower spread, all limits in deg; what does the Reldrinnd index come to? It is 1.4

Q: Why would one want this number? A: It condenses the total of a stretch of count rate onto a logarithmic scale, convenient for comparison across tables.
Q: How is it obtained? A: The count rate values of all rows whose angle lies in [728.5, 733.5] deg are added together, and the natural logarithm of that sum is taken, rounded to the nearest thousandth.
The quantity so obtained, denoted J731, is 6.582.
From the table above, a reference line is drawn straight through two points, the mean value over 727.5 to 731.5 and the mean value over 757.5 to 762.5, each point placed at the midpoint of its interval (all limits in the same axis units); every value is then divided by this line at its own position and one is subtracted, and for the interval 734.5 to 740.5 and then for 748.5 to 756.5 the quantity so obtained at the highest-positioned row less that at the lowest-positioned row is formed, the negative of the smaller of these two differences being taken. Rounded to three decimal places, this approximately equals 0.017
